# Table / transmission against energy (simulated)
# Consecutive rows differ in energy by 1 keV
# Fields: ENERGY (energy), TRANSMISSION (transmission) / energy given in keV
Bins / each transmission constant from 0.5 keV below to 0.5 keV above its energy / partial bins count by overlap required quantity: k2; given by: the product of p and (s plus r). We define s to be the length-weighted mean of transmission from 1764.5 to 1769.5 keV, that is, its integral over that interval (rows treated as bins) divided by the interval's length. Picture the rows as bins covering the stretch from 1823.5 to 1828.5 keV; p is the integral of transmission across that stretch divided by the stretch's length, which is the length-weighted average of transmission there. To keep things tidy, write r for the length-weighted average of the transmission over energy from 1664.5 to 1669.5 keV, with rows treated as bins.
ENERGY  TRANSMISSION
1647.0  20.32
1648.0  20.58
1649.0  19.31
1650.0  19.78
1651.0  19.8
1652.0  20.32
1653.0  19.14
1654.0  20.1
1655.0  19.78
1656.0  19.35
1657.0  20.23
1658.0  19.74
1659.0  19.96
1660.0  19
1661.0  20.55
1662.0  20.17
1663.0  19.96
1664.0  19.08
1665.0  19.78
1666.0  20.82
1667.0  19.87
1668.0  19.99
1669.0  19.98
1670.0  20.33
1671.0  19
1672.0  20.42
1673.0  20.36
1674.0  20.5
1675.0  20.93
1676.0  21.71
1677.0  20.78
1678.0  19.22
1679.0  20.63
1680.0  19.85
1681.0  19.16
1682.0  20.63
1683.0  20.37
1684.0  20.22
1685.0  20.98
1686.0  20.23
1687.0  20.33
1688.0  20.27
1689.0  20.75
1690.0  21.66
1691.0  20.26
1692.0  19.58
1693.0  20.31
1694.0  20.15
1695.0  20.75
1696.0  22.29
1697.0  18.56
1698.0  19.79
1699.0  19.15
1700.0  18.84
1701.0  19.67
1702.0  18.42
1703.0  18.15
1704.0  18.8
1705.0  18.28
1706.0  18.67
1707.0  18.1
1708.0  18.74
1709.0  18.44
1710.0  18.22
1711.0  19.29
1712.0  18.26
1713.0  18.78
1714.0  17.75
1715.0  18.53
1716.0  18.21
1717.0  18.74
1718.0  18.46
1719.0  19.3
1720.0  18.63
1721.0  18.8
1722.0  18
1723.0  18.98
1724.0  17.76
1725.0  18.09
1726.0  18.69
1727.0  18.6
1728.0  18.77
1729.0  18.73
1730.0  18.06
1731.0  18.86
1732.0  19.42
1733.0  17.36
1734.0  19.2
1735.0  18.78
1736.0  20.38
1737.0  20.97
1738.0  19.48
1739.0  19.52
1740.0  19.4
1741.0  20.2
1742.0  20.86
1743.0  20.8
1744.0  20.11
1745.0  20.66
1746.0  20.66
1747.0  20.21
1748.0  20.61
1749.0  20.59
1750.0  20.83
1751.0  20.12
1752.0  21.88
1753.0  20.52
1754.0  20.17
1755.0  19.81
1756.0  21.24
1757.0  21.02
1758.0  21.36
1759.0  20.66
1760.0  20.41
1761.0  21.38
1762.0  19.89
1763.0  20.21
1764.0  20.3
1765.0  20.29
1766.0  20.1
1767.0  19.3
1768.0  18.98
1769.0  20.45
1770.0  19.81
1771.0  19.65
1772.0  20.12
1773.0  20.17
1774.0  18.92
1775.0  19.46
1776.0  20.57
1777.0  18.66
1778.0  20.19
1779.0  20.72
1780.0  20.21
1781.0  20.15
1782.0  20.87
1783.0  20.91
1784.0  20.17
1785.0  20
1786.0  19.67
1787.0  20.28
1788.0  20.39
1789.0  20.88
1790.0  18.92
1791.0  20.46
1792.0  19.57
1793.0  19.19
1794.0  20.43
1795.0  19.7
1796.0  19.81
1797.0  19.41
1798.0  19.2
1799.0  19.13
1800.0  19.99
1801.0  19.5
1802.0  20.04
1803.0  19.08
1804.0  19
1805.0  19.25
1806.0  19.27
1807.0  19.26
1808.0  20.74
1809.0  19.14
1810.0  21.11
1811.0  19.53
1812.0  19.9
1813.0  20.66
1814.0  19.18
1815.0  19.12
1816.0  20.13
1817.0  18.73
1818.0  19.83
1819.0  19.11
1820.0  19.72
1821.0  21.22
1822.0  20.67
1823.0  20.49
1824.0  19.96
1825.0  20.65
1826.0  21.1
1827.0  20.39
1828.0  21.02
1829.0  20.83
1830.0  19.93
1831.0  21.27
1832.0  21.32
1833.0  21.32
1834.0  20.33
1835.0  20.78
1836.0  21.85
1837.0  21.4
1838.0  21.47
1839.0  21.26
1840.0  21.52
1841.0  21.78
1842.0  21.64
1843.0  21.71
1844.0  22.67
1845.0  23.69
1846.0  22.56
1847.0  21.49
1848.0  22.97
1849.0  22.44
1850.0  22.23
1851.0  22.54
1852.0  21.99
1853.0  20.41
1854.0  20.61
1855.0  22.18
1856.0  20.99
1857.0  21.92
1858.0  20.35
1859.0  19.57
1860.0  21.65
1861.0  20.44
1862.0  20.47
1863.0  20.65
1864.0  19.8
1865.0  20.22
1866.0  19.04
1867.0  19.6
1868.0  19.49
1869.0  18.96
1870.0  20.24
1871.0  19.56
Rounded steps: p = 20.6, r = 20.1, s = 19.8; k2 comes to 823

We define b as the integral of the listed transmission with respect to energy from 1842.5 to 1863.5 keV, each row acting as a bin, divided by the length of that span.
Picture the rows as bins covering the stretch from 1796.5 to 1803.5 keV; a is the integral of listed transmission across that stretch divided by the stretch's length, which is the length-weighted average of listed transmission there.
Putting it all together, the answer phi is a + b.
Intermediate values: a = 19.5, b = 21.6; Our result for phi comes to 41.08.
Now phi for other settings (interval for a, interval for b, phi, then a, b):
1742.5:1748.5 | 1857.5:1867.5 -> 40.69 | 20.5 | 20.2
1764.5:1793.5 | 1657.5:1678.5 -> 40.07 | 20.0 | 20.1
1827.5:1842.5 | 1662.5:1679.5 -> 41.38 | 21.2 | 20.2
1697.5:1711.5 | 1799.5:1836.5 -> 38.90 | 18.8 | 20.1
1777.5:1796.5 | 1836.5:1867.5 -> 41.46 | 20.1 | 21.3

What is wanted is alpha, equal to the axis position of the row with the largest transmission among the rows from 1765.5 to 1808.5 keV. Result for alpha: 1783.0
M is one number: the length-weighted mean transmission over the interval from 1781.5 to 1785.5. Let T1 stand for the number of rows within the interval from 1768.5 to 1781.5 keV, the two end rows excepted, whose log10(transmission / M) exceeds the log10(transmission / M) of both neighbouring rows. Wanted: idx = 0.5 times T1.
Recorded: 1.5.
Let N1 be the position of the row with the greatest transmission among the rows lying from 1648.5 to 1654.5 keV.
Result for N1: 1652.0 keV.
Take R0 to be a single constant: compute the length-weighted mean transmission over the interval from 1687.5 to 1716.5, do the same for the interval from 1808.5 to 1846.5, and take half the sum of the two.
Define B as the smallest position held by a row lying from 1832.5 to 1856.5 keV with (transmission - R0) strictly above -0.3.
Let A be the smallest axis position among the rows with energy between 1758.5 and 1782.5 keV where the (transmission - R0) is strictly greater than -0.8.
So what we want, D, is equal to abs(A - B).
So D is 74 keV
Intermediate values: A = 1759.0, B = 1833.0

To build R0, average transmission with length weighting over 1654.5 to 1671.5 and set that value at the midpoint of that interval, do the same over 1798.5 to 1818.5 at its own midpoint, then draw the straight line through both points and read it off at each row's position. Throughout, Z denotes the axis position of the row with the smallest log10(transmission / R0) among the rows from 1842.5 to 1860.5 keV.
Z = 1859.0 keV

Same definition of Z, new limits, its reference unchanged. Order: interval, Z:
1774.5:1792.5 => 1777.0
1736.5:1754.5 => 1740.0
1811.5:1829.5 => 1817.0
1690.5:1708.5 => 1707.0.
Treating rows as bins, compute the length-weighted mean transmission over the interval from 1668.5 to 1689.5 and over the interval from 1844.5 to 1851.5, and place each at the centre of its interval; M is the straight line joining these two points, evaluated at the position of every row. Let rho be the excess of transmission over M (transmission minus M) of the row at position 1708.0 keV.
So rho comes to -2.0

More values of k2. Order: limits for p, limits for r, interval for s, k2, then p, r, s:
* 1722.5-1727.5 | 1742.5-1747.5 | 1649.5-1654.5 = 743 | 18.4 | 20.5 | 19.8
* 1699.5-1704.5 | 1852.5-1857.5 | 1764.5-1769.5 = 771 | 18.8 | 21.2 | 19.8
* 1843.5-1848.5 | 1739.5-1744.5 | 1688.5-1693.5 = 925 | 22.7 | 20.3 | 20.5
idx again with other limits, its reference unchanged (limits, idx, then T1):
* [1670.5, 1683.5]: 2.0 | 4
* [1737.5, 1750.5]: 1.5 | 3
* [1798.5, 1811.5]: 2.5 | 5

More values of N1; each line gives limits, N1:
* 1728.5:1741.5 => 1737.0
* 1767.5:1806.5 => 1783.0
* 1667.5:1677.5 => 1676.0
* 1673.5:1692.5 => 1676.0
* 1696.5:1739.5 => 1737.0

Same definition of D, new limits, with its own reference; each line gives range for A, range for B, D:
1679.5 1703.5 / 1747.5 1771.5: 68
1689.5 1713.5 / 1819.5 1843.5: 130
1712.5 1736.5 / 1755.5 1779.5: 37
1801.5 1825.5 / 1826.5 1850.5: 25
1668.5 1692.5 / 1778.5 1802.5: 110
